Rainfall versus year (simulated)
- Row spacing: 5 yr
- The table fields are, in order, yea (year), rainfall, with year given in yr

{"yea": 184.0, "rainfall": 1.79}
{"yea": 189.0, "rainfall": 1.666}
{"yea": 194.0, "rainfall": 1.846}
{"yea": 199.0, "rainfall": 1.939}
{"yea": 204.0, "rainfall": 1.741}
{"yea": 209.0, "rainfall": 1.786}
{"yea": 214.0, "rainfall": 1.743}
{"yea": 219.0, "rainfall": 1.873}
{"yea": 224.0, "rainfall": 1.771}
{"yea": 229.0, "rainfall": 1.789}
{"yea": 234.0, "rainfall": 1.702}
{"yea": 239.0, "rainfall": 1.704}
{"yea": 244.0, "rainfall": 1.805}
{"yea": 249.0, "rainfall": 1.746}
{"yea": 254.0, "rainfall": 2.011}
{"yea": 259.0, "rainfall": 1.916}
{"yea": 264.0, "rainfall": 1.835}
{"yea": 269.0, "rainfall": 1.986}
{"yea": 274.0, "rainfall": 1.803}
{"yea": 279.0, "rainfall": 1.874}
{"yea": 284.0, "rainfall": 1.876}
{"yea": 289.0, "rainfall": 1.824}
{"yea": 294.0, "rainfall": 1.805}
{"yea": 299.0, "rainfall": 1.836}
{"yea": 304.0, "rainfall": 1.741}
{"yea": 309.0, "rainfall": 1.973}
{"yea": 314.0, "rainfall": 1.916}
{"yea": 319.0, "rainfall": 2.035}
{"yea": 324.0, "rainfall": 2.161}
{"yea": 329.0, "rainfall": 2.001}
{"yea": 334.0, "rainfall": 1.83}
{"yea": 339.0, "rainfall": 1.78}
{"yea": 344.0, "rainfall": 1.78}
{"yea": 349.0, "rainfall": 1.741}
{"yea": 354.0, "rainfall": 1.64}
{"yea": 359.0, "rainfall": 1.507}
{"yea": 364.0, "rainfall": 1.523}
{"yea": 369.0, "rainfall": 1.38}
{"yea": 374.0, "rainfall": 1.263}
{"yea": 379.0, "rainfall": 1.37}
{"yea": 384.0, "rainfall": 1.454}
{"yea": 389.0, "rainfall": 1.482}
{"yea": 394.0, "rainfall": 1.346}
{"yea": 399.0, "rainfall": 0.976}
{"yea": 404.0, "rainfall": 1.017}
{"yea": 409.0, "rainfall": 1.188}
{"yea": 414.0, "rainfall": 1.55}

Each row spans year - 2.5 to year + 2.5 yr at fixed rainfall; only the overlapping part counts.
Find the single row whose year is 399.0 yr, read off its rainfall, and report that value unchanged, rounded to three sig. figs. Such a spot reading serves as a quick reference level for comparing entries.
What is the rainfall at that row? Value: 0.976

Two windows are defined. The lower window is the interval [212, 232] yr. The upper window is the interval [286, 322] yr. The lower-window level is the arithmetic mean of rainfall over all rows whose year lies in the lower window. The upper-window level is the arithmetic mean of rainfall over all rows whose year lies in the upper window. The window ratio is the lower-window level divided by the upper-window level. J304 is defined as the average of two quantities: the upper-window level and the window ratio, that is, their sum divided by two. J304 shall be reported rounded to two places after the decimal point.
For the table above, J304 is 1.42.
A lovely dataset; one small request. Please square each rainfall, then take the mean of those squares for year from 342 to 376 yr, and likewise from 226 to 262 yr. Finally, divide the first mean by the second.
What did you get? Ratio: 0.74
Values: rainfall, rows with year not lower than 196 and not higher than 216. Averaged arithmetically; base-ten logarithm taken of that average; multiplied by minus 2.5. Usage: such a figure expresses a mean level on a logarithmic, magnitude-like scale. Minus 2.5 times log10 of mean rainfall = -0.64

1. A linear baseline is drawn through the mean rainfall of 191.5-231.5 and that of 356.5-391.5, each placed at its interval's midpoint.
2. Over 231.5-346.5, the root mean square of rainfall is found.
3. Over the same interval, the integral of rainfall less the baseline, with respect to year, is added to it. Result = 29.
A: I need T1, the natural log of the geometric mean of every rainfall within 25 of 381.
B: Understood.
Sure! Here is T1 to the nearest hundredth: 0.28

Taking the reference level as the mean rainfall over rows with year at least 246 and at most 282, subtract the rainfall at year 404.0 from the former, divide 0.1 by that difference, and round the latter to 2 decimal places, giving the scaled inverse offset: 0.12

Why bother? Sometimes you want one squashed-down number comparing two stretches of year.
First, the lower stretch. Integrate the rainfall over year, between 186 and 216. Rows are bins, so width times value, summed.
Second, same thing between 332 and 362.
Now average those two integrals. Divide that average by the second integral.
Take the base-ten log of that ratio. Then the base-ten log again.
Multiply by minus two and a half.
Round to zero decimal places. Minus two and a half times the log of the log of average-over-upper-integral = 5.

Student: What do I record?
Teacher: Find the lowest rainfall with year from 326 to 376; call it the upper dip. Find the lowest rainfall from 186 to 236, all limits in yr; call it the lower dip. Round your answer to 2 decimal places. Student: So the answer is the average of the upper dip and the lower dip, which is 1.46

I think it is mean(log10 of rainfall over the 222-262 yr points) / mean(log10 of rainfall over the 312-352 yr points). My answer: 0.9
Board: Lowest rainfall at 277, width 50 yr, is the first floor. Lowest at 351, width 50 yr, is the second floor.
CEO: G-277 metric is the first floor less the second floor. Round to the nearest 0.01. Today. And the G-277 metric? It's 0.54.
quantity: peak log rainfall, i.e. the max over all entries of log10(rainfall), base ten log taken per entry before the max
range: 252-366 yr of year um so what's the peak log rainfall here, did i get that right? 0.335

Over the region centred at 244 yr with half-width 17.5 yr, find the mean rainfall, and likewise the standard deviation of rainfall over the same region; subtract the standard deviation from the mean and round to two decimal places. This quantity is 1.70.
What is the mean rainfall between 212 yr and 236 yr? 1.78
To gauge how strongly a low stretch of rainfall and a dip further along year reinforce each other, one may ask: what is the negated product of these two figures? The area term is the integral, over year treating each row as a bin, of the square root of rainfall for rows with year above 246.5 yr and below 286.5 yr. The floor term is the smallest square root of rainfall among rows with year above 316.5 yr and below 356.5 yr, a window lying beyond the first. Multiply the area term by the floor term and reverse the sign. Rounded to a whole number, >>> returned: -70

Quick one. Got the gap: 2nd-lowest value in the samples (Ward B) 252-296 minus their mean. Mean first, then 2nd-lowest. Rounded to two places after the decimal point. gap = -0.08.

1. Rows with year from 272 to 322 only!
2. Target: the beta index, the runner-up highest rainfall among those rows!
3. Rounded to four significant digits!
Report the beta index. 1.973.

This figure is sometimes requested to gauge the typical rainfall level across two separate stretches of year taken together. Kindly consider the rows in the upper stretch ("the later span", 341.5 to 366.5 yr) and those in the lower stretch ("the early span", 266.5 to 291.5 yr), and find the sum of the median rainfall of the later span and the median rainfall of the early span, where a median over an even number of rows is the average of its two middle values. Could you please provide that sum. 3.51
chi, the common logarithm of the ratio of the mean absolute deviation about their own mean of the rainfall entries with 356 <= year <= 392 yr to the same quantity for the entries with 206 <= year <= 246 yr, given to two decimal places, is 0.26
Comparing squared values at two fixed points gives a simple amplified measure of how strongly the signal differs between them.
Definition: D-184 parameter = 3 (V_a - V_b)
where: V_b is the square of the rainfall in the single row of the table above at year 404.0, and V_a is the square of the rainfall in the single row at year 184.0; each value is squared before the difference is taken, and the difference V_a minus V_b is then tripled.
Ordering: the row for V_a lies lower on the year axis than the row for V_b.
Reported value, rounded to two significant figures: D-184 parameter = 6.5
